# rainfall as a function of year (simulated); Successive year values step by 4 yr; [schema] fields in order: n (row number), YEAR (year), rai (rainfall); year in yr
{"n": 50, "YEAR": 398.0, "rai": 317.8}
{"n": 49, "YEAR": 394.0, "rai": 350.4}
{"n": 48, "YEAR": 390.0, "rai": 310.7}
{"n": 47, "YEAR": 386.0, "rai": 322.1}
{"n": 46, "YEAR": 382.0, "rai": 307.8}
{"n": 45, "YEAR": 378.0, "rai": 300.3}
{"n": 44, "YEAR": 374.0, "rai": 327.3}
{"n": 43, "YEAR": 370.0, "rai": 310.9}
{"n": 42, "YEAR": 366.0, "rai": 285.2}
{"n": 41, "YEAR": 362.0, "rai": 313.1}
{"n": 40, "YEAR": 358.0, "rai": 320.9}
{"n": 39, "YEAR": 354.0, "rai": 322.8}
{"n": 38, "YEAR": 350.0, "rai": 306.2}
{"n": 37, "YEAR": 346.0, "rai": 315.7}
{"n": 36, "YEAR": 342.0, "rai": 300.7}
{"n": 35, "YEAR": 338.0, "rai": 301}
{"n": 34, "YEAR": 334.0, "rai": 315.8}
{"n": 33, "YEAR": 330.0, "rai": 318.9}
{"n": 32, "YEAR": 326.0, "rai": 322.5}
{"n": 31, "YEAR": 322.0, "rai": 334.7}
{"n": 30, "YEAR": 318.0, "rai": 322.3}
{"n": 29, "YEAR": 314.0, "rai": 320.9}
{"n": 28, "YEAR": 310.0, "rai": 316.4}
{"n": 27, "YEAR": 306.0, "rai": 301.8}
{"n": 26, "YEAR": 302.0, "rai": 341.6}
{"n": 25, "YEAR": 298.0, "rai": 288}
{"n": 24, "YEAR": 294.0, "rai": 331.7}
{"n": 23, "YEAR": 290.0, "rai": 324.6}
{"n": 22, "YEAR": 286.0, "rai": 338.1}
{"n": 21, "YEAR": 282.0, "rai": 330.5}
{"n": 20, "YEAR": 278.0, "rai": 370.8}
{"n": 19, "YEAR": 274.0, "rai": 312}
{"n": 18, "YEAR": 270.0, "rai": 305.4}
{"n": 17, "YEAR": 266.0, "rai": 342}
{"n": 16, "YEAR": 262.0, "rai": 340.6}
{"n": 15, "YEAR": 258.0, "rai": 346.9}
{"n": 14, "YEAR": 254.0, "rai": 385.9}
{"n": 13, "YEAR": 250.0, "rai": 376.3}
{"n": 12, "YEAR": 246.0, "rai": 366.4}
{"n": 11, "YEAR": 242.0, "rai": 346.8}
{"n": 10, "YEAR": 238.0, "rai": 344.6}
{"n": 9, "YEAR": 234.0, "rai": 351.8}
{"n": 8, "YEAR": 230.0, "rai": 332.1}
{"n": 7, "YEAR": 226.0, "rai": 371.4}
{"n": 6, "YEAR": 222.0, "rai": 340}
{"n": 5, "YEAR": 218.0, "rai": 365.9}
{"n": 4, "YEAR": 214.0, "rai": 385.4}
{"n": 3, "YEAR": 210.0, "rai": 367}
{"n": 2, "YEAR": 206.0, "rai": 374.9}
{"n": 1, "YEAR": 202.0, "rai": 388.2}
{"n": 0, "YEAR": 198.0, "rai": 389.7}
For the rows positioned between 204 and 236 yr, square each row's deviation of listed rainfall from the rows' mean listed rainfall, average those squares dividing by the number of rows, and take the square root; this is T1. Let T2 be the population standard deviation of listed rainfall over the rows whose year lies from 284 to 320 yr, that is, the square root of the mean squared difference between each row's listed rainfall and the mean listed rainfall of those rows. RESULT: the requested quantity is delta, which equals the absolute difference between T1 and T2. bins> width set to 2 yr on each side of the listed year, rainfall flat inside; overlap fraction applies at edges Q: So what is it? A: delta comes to 1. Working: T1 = 17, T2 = 16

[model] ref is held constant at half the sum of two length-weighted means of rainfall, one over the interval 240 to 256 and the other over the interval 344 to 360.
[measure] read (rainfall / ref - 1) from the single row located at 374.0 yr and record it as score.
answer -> -0.045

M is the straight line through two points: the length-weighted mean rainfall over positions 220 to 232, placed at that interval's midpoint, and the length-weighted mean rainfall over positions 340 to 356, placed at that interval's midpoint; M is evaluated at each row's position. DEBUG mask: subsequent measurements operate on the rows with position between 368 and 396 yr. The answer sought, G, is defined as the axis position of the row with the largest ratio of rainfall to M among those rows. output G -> 394.0 yr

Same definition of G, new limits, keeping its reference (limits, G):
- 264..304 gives 278.0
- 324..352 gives 326.0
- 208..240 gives 214.0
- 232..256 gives 254.0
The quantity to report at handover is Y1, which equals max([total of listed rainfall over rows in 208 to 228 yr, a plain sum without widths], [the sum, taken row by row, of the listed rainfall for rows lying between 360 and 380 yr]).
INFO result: 1830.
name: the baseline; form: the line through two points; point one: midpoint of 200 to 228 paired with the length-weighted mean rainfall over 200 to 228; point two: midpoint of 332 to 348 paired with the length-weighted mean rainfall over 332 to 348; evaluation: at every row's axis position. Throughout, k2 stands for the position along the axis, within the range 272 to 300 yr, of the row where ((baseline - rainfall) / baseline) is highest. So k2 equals 298.0 yr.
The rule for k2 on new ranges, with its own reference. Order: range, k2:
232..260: 238.0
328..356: 338.0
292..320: 298.0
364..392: 366.0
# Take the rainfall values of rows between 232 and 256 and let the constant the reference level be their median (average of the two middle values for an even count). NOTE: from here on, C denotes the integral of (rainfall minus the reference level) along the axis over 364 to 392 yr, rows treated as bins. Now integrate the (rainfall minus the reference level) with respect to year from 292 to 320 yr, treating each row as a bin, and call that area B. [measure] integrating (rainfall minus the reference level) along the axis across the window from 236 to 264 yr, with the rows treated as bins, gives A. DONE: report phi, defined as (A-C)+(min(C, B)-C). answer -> 1373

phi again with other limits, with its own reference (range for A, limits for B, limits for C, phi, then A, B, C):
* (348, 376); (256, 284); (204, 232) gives -2155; -1309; -662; 92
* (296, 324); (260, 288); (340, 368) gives 244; -1152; -697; -1396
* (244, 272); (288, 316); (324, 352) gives 1131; -201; -1155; -1332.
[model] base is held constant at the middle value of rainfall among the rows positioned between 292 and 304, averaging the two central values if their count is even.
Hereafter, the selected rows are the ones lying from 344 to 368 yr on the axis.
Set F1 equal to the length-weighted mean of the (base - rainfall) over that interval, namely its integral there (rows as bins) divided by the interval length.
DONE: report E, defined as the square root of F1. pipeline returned 4.59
